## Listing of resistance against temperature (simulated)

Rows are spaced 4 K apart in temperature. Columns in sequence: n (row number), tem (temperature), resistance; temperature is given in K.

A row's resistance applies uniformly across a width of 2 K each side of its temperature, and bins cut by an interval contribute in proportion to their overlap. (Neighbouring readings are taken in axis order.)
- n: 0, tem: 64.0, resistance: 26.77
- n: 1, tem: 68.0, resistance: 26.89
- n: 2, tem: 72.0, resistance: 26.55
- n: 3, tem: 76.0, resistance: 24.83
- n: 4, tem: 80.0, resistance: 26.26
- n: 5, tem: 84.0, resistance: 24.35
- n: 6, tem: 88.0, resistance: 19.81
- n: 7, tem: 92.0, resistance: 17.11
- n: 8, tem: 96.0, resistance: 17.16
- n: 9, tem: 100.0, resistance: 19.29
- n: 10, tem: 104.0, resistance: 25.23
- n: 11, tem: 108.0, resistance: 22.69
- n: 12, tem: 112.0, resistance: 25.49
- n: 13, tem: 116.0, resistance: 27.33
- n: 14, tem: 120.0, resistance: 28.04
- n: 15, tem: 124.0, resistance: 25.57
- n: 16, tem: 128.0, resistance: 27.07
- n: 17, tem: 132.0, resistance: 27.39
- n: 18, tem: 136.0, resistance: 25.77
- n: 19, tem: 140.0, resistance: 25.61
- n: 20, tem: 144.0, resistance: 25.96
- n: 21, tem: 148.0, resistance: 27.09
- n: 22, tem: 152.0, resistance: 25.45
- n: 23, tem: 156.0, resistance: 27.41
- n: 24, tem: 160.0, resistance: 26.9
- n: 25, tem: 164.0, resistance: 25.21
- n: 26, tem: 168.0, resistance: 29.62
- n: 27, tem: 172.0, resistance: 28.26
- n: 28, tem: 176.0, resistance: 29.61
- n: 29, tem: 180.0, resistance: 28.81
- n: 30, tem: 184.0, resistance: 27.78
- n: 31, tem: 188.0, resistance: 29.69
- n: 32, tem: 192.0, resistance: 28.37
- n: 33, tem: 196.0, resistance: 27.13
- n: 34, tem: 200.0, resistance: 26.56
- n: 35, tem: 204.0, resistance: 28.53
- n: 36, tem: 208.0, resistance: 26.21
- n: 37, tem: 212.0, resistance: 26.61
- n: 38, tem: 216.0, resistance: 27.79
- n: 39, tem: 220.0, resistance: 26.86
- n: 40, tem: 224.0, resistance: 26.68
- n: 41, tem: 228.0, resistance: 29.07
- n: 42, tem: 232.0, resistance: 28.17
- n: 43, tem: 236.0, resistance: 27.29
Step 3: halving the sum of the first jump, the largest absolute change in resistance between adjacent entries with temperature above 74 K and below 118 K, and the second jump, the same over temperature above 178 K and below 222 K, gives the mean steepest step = 4.13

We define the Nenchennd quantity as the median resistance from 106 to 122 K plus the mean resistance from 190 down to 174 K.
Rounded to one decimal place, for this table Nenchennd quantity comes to 55.4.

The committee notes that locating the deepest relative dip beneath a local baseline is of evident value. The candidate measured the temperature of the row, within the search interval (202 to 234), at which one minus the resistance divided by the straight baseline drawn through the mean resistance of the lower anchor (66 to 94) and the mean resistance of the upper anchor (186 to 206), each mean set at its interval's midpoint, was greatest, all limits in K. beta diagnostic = 224.0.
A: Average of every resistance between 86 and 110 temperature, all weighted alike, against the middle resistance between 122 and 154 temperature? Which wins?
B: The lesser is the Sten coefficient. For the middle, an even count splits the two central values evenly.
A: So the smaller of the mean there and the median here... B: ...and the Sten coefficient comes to 20.2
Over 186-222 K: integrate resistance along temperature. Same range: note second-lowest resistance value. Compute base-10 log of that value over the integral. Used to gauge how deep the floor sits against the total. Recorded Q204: -1.57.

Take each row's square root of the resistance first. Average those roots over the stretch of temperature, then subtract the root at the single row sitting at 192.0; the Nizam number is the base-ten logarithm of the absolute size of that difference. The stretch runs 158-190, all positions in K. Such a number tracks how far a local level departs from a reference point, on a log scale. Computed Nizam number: -1.84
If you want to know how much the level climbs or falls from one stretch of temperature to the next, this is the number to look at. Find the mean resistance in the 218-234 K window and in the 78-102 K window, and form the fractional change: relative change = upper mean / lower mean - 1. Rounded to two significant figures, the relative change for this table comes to 0.34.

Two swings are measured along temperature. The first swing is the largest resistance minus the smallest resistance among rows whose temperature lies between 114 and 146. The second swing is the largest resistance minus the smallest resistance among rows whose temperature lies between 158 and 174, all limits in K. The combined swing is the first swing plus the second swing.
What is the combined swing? 6.9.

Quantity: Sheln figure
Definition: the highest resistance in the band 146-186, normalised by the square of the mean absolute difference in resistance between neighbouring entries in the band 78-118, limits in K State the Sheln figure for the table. 4.0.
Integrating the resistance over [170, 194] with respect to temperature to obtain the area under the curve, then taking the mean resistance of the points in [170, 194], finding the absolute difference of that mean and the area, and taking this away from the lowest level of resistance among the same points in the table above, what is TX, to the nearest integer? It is -634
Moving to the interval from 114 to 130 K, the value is -379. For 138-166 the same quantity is -683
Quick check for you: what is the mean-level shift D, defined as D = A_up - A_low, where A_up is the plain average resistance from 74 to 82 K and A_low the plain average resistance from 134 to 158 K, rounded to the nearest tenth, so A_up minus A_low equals -0.7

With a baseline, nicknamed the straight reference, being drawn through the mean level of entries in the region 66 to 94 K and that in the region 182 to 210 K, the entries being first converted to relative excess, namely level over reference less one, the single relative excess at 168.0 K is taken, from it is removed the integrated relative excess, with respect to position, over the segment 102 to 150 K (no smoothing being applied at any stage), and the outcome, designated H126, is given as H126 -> -1.4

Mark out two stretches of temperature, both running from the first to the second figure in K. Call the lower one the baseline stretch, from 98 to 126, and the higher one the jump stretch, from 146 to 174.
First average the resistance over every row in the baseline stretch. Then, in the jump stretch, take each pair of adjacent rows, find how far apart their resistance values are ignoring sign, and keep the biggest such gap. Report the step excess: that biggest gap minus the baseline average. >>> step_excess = -20.4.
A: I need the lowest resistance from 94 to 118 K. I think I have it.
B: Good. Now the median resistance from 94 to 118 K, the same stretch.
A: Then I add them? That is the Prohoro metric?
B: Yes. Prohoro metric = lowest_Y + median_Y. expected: 41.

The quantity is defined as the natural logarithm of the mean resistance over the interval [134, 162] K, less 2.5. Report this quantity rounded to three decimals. 0.770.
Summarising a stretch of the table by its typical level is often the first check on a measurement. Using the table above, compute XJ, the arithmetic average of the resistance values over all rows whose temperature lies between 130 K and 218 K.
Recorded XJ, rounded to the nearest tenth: 27.4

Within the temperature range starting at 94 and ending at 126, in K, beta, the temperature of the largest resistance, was 120.0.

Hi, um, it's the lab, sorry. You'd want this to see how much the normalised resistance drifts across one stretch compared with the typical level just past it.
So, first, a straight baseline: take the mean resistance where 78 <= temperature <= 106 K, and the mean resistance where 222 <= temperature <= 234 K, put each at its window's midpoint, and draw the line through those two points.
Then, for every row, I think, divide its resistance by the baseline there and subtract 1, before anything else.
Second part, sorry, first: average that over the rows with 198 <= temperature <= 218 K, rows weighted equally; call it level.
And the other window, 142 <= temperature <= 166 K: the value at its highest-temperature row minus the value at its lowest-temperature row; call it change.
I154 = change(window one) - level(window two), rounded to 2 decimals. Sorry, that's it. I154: -0.08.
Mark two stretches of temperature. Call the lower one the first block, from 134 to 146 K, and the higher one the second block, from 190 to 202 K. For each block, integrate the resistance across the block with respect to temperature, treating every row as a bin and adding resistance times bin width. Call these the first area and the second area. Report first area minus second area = -19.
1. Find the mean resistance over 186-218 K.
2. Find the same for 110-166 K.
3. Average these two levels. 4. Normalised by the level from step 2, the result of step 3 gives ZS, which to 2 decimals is 1.02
